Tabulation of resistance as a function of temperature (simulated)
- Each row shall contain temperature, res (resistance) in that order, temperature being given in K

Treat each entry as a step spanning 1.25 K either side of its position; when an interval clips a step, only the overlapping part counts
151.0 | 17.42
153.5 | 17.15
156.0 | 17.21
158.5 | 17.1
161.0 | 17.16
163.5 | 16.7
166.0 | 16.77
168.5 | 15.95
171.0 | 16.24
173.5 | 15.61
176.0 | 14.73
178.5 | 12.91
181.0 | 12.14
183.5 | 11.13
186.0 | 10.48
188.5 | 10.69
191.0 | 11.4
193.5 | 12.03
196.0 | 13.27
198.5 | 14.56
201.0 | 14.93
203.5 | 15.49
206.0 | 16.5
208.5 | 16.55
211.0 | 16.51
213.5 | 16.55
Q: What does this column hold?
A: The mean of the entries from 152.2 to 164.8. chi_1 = 17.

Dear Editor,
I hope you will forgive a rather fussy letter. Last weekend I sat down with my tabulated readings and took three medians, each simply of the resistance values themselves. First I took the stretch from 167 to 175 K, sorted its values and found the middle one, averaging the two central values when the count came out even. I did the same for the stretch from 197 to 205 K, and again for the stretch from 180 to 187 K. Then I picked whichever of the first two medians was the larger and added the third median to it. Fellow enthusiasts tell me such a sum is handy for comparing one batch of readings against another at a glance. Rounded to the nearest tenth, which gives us 27.1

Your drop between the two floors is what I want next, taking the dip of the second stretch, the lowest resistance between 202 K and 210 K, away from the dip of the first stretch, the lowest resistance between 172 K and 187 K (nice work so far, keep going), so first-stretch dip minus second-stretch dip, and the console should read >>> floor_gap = -5.0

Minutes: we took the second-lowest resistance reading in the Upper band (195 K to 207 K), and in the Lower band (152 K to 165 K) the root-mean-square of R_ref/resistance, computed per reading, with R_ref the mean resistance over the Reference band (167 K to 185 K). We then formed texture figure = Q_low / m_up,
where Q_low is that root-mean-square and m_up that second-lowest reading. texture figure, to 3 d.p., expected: 0.057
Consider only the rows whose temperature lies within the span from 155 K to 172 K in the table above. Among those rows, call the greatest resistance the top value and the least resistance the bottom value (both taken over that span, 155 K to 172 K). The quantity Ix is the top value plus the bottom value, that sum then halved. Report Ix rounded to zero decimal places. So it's 17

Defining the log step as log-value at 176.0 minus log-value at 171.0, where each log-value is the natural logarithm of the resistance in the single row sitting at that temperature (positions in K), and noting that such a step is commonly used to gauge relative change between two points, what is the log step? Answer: -0.10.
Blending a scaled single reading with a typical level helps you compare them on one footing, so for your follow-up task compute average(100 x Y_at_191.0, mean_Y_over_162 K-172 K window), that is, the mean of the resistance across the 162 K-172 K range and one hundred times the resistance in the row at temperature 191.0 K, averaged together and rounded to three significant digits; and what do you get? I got 578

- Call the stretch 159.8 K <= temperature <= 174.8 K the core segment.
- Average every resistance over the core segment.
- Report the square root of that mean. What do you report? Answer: 4.05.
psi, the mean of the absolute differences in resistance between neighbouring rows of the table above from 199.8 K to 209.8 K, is 0.5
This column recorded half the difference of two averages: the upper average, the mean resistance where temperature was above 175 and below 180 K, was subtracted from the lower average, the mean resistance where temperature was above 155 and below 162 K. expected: 2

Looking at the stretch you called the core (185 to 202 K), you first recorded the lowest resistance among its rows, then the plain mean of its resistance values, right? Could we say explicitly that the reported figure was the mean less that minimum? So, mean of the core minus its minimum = 2.0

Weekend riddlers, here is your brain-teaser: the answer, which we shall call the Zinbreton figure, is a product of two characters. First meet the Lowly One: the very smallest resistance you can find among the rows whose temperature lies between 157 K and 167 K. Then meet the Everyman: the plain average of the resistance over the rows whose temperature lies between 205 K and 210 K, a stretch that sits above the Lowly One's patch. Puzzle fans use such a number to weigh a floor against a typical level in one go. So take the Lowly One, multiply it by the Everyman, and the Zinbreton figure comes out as 276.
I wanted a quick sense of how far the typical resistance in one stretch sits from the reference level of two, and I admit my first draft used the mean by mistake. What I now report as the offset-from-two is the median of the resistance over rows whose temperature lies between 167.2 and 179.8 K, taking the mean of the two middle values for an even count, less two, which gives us 13.6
